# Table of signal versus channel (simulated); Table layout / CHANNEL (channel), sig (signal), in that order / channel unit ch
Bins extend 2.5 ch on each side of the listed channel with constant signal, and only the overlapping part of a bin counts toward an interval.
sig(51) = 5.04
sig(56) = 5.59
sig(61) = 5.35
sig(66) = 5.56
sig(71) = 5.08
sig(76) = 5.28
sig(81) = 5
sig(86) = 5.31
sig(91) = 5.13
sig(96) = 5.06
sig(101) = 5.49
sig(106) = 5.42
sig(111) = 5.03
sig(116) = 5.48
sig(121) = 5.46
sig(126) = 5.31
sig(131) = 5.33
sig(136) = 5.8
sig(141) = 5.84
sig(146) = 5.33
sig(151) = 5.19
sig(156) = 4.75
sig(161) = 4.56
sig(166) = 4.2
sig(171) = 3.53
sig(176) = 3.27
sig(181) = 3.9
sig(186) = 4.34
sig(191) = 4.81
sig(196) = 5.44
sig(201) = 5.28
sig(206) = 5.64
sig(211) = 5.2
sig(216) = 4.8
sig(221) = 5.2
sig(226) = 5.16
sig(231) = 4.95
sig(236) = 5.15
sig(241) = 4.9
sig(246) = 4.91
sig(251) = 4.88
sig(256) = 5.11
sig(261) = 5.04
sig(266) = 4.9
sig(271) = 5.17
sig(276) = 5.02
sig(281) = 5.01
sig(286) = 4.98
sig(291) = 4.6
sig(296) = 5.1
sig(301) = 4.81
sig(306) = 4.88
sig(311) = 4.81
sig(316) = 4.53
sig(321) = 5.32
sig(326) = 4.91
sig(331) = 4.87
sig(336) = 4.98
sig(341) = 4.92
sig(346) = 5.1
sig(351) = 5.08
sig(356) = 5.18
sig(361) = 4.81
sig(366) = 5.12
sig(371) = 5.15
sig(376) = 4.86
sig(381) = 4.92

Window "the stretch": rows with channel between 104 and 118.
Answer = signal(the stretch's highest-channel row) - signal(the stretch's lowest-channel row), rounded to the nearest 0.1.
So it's 0.1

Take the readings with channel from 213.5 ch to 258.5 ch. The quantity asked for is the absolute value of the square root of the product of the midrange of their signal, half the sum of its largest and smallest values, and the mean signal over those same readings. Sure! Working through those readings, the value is 5.0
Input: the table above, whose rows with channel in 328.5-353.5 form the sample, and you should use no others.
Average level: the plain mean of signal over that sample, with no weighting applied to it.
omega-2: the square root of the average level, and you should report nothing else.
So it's 2.234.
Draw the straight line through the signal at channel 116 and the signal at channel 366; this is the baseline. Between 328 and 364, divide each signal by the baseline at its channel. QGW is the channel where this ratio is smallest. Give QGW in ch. 361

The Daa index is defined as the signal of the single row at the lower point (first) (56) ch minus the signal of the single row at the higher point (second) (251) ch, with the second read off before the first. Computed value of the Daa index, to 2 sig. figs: 0.71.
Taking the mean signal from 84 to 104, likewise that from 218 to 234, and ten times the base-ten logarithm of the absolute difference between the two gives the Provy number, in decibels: -8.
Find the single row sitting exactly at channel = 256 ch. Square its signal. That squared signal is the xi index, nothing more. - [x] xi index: 26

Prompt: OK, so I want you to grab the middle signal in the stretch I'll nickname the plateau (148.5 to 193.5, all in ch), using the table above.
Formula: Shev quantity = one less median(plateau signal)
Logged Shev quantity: -3.34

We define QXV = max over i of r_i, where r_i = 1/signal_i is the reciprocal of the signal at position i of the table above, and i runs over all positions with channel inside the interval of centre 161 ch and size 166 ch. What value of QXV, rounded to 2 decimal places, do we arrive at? 0.31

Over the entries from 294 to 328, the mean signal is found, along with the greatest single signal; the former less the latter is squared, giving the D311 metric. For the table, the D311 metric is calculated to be 0.17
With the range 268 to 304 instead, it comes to 0.05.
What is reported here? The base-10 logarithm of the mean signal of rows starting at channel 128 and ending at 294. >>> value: 0.692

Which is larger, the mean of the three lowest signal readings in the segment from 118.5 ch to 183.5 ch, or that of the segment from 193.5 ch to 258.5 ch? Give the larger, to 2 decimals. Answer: 4.86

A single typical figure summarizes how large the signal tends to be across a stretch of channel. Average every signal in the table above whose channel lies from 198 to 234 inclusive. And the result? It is 5.2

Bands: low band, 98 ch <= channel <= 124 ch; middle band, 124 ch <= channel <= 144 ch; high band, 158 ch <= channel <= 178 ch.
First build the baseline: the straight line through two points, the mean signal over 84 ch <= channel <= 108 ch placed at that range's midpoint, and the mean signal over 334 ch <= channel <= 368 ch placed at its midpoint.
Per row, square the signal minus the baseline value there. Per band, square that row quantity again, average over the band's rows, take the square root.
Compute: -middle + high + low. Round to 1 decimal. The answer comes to 2.2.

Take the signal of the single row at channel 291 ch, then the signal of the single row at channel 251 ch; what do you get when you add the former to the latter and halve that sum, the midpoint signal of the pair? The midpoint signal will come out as 4.7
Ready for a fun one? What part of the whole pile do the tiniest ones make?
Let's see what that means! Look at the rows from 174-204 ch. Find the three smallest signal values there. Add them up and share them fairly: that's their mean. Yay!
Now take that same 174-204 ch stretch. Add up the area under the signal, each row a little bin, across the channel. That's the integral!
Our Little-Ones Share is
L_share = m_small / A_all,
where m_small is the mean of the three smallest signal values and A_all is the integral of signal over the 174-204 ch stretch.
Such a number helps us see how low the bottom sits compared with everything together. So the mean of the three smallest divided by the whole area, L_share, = 0.028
